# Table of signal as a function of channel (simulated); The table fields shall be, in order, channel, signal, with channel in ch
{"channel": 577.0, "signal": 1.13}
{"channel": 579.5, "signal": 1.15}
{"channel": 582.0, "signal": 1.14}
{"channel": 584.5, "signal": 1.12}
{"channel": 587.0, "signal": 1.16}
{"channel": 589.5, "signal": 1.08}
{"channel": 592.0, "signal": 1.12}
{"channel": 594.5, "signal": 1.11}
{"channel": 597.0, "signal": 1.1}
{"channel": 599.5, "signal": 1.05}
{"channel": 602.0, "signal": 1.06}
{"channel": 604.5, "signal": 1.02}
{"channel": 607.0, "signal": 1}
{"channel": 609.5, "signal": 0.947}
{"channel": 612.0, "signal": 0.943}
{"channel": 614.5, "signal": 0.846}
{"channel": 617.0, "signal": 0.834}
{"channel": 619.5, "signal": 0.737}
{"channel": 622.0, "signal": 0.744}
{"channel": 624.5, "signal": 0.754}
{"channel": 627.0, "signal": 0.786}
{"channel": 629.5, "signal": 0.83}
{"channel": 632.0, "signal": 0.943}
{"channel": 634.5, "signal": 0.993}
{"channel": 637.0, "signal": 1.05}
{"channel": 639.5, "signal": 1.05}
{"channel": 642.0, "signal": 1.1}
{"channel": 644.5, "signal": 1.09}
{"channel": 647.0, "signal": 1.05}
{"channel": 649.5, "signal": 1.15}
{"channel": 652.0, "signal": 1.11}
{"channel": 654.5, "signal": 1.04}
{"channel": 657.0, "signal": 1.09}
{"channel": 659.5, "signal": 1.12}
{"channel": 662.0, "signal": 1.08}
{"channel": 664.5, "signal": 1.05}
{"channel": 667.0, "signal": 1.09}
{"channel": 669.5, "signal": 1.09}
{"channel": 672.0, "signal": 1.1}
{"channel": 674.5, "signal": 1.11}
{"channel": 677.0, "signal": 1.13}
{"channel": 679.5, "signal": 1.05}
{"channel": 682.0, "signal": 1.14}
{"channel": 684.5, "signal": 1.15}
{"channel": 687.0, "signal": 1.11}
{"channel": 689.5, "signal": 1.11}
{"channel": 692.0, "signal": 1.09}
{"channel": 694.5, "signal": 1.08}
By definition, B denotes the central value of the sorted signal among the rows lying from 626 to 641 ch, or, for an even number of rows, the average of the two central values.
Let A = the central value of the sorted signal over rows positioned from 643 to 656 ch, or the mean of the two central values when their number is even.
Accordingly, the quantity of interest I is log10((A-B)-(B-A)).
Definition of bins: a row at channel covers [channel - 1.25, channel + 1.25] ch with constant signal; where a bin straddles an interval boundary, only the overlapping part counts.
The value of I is -0.6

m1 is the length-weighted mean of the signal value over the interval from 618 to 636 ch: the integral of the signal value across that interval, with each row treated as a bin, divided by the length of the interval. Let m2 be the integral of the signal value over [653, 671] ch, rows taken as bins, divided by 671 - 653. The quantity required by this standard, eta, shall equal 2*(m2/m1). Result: 2.6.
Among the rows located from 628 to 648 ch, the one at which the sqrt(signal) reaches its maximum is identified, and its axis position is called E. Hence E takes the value 642.0 ch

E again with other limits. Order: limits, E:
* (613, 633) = 632.0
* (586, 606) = 587.0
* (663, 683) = 682.0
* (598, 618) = 602.0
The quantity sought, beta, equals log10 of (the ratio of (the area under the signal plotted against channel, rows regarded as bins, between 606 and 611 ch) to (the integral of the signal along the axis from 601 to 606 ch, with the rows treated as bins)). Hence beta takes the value -0.03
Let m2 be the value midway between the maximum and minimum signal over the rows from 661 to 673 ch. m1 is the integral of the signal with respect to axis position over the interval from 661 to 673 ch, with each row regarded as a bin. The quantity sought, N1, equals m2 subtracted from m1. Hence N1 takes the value 11.9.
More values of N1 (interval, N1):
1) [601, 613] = 10.9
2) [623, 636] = 10.3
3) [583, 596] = 13.4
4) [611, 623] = 9.0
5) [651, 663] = 12.0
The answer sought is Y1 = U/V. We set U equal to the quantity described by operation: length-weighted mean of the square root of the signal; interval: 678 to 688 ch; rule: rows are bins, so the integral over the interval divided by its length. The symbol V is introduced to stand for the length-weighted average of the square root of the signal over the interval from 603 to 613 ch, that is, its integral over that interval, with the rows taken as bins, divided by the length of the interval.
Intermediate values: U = 1.05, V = 0.99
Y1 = 1.07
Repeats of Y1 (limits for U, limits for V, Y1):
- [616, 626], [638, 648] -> 0.84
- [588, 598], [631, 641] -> 1.04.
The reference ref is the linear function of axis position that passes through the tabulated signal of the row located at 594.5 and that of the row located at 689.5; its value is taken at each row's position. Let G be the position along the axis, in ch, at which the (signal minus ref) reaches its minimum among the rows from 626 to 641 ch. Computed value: 627.0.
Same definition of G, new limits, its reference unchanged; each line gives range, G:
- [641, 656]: 654.5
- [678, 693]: 679.5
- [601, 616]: 614.5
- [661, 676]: 664.5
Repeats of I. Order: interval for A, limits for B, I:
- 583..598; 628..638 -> -0.5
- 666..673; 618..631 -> -0.2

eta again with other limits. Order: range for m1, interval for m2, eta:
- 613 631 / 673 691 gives 2.8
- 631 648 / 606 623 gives 1.7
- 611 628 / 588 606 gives 2.7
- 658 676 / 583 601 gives 2.0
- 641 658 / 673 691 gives 2.0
